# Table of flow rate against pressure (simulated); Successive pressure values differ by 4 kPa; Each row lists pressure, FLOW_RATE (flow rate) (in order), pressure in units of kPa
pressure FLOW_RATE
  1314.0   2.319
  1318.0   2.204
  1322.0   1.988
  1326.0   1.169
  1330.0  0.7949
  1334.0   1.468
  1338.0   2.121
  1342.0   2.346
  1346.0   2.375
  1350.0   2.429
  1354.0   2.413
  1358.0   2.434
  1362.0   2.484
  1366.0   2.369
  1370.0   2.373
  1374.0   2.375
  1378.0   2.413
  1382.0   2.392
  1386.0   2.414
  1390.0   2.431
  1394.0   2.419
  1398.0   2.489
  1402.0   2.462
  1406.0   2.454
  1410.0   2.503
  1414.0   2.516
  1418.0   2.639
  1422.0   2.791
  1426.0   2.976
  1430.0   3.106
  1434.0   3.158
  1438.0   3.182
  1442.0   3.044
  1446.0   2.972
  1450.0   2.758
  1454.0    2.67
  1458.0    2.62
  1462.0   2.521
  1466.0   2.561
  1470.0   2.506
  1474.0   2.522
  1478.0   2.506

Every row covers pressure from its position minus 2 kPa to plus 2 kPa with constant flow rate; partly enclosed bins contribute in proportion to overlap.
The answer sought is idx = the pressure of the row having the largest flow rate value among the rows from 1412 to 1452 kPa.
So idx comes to 1438.0 kPa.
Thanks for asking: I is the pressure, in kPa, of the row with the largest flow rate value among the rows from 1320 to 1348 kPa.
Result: 1346.0 kPa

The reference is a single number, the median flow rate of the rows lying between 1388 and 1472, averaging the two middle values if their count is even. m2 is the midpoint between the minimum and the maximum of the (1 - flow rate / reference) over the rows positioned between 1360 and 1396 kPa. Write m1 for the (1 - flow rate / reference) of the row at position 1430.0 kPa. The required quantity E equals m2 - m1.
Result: 0.3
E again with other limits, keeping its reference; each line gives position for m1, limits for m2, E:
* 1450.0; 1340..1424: 0.1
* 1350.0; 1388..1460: -0.1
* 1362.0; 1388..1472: -0.1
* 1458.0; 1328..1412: 0.4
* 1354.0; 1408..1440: -0.2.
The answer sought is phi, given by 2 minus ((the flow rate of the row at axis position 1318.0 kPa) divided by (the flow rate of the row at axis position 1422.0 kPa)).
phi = 1.21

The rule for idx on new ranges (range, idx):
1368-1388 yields 1386.0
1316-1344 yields 1342.0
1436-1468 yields 1438.0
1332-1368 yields 1362.0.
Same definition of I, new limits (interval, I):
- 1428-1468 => 1438.0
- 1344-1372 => 1362.0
